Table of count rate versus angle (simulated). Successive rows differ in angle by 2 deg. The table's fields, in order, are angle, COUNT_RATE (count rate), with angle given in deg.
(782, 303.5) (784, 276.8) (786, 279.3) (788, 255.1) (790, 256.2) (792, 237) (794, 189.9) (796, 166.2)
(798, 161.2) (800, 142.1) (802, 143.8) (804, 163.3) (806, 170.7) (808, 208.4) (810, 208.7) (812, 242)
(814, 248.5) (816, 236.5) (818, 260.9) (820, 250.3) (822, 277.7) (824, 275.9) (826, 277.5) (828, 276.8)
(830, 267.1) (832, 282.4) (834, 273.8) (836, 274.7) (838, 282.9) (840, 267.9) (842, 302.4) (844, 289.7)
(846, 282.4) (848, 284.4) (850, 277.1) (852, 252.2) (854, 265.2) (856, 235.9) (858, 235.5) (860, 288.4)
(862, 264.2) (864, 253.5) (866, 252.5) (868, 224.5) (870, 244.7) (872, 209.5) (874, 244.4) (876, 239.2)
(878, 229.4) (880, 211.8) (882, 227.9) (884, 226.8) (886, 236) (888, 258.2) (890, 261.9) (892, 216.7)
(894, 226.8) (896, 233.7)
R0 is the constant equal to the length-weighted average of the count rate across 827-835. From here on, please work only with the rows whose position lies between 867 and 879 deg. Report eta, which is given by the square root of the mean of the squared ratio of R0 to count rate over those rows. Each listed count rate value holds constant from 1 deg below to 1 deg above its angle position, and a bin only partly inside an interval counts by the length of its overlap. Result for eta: 1.19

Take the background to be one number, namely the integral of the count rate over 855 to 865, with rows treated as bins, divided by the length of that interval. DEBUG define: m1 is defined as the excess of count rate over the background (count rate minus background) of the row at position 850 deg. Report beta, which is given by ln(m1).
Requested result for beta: 3.1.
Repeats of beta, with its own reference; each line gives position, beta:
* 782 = 3.9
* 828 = 3.1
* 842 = 3.8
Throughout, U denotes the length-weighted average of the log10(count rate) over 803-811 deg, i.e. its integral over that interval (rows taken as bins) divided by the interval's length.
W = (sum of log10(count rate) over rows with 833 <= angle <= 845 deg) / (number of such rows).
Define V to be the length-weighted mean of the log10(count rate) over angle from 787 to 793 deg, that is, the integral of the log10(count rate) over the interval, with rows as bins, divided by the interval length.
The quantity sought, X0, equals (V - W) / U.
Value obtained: -0.023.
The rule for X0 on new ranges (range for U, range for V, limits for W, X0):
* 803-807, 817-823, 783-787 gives -0.011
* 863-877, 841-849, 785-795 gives 0.033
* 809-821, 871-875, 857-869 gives -0.020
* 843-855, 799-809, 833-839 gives -0.093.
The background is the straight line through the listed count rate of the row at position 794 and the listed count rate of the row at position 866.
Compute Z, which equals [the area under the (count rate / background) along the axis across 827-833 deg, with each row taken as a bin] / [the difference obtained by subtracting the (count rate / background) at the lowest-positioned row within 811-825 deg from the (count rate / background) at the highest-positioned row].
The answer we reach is 75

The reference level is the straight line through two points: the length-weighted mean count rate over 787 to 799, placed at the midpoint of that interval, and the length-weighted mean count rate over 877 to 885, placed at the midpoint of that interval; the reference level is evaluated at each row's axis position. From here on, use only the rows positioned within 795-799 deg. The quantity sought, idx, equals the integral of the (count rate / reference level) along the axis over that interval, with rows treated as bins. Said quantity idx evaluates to 3.1 deg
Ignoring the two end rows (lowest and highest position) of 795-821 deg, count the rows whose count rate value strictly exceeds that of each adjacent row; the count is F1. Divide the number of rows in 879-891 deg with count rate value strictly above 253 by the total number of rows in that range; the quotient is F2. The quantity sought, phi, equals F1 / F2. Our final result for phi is 6.0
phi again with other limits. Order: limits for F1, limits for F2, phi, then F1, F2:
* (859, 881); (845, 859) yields 3.5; 2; 0.6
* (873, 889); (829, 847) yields 1.0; 1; 1.0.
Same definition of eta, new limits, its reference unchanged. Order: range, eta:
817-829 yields 1.02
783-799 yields 1.29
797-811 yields 1.66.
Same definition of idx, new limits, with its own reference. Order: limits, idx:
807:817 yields 10.7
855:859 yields 4.3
